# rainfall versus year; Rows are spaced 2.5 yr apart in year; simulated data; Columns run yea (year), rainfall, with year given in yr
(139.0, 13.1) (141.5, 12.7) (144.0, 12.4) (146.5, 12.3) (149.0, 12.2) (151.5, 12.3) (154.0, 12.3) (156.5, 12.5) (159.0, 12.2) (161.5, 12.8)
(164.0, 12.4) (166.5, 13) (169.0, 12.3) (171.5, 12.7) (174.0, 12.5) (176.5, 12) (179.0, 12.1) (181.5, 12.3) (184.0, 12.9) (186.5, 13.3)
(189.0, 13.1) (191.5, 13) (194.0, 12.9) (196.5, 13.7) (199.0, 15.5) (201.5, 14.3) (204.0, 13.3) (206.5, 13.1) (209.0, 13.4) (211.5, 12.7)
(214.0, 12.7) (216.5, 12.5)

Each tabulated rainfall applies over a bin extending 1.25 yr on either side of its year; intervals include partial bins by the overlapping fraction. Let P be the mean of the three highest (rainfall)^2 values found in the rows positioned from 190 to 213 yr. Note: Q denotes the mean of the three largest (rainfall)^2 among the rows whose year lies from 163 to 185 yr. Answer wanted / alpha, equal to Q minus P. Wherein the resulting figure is -45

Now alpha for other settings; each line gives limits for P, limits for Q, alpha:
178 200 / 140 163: -41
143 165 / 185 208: 53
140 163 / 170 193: 12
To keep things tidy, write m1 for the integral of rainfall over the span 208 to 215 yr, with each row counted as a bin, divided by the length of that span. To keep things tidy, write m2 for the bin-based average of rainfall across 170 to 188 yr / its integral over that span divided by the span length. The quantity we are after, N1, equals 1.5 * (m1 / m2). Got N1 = 1.55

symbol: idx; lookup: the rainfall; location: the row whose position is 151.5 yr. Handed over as 12.3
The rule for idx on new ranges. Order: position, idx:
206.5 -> 13.1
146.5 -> 12.3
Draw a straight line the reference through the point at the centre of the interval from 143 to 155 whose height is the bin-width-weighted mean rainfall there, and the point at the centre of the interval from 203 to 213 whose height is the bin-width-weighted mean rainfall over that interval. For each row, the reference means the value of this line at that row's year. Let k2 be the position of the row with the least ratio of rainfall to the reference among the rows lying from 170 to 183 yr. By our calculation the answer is 176.5 yr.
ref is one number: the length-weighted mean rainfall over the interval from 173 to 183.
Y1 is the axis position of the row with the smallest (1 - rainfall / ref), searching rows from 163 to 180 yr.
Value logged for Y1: 166.5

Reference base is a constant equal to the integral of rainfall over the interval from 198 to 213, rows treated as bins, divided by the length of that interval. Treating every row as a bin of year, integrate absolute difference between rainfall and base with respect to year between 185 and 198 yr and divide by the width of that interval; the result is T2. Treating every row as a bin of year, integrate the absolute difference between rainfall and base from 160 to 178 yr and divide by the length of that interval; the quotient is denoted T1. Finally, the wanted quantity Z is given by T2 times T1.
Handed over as 0.6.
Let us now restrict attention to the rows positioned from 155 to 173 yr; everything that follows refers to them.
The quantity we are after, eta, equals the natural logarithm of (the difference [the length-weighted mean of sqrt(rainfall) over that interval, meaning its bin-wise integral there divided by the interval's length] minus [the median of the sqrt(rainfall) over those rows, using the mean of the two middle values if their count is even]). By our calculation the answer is -4.9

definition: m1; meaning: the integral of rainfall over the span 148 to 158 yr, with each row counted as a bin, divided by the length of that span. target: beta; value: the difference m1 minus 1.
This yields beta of 11.3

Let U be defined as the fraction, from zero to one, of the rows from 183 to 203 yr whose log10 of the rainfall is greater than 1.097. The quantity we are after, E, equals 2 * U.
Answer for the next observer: 2.0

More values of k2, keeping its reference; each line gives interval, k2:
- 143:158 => 149.0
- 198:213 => 211.5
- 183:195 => 194.0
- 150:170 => 169.0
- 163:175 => 169.0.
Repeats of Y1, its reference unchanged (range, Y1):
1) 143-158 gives 156.5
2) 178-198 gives 196.5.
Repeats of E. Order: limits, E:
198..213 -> 2.0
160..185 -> 0.8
